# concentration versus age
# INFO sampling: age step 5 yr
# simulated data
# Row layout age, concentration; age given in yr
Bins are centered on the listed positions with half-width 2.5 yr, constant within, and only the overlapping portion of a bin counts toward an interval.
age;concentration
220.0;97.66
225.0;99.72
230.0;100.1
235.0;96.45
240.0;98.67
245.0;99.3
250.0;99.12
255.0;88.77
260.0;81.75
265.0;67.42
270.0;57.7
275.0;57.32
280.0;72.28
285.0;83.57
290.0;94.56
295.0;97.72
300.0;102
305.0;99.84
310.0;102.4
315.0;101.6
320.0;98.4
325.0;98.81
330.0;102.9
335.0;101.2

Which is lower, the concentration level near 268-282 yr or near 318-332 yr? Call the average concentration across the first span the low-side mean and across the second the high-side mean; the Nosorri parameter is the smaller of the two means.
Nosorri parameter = 62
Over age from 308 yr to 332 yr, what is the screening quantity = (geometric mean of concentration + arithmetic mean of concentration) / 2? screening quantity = 101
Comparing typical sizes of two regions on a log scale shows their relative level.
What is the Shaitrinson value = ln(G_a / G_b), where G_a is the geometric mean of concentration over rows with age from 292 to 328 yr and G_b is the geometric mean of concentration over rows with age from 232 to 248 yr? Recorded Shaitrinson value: 0.020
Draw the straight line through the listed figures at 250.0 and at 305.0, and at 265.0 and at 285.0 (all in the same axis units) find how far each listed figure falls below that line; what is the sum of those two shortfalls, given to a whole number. 48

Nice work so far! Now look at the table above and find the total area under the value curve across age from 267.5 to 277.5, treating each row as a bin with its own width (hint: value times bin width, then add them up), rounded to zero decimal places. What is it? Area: 575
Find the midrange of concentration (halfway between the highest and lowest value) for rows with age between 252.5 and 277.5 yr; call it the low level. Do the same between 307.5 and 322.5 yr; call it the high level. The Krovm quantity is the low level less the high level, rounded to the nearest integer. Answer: -27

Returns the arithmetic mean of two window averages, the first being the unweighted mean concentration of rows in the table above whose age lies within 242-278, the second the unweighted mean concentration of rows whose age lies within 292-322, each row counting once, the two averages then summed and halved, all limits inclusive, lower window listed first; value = 90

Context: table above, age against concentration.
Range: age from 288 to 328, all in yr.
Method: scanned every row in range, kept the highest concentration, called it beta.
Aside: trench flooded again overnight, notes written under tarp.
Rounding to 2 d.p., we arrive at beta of 102.40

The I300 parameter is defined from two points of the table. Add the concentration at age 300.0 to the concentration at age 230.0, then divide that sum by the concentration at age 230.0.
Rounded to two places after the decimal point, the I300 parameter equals 2.02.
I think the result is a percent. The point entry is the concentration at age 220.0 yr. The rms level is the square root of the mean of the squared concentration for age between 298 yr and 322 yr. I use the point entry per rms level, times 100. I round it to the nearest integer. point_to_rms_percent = 97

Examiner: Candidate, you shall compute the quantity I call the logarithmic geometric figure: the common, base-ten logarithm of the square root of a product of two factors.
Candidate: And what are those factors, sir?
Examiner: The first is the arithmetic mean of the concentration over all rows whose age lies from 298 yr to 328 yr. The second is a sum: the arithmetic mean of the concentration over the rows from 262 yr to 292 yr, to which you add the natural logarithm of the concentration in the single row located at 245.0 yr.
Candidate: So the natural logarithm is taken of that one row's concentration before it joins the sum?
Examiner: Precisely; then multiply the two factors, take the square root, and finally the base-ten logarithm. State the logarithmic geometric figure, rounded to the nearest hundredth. 1.94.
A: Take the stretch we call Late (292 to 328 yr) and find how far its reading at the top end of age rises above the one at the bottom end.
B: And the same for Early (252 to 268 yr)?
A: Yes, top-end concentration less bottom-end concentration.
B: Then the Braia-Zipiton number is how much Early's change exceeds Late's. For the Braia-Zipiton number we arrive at -22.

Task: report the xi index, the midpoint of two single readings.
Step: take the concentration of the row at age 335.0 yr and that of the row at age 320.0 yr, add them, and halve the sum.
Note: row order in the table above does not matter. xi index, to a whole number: 100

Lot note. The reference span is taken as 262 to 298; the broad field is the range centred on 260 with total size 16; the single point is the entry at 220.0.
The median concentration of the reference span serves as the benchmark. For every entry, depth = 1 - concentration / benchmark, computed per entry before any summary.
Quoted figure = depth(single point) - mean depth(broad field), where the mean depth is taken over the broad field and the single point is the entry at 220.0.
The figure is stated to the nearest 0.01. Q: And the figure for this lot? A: -0.25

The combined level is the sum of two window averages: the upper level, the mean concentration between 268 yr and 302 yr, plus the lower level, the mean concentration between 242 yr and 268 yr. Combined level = 168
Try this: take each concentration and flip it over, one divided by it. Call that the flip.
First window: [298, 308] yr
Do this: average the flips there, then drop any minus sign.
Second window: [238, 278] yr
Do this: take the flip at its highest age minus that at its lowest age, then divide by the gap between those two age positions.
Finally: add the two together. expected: 0.0101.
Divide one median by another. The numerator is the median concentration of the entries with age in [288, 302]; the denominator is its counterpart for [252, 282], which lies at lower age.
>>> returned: 1.40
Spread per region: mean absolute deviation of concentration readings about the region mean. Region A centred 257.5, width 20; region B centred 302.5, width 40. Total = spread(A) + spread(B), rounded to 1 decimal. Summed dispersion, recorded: 13.9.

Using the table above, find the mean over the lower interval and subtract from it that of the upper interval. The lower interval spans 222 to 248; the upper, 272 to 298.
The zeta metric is 18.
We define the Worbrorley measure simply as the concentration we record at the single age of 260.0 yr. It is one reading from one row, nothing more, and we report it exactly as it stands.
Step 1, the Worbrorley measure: 81.75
